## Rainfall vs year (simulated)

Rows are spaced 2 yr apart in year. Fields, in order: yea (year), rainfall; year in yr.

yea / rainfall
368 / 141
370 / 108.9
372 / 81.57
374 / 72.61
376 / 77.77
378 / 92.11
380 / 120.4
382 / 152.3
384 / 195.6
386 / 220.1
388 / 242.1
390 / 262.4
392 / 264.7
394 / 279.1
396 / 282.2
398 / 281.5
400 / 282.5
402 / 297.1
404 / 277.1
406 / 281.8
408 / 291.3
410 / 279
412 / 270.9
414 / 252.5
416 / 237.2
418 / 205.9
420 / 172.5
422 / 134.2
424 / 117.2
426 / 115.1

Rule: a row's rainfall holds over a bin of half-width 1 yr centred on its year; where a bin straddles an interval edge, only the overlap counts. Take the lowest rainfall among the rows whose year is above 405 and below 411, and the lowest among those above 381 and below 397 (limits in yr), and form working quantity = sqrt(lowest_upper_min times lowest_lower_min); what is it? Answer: 206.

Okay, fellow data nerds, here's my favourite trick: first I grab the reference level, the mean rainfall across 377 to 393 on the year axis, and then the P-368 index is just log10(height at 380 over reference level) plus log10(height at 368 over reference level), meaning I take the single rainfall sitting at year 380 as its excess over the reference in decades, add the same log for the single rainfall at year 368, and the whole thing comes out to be -0.3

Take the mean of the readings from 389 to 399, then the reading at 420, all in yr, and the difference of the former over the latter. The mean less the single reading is 101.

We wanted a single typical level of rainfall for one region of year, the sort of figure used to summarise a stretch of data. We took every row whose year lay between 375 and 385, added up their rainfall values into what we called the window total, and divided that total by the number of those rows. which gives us 128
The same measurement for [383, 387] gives 208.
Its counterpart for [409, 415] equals 267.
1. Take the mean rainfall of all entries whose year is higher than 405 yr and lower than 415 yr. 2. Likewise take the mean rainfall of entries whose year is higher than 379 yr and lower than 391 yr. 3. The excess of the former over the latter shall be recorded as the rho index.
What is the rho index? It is 76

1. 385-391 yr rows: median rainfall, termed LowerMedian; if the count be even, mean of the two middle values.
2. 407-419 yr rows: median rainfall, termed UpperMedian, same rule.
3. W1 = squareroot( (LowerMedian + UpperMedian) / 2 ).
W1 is 15.9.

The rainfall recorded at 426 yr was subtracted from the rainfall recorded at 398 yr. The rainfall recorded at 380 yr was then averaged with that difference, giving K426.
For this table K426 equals 143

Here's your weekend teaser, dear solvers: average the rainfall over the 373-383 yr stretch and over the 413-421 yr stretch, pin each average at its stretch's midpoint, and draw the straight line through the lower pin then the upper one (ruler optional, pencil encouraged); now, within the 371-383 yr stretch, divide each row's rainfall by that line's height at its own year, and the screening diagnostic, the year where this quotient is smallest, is 374 yr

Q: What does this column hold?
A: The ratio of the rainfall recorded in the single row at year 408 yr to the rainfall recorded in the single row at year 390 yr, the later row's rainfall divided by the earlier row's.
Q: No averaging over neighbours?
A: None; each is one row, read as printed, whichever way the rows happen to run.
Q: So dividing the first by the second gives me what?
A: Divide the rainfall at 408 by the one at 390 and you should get 1.11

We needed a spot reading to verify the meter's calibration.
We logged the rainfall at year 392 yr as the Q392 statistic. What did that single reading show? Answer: 264.7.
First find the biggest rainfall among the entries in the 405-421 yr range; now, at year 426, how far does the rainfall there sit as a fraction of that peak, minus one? -0.60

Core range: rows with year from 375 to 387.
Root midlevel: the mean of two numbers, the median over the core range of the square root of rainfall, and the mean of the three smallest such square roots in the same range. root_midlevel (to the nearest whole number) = 11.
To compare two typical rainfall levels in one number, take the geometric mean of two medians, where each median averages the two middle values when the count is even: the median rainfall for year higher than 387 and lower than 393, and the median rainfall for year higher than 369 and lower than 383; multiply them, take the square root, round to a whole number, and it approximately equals 155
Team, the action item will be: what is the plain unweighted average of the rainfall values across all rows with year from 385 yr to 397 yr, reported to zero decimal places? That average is 258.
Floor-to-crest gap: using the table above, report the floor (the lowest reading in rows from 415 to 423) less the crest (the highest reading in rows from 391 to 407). -163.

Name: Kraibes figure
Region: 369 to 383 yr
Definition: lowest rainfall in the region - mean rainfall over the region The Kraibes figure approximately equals -28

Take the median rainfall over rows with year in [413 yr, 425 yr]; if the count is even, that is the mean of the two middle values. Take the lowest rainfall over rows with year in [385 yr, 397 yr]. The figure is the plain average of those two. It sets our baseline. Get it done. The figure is 205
